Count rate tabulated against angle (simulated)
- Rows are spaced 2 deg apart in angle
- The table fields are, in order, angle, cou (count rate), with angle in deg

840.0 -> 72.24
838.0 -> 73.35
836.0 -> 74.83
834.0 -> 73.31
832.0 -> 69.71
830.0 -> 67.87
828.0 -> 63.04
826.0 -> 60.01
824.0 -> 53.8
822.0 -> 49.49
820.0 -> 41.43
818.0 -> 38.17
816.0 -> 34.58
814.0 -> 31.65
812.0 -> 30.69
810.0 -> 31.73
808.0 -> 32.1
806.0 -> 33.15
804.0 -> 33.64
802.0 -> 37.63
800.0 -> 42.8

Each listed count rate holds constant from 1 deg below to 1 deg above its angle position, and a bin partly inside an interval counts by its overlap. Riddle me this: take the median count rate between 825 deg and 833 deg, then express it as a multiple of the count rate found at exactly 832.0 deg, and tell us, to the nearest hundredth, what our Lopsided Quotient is 0.94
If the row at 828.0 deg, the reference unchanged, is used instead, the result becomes 1.04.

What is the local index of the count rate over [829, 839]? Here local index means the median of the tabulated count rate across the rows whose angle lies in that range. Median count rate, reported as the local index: 73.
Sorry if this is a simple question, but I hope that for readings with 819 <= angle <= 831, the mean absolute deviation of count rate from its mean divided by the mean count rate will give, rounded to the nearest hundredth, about 0.14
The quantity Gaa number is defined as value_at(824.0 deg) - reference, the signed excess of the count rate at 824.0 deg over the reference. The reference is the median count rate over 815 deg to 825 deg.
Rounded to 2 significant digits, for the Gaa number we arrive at 12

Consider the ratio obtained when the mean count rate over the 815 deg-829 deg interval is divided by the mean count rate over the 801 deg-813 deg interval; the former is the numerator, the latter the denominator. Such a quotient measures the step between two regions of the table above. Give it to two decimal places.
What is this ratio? 1.47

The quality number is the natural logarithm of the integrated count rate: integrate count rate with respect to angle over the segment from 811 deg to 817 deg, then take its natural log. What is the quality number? 5.3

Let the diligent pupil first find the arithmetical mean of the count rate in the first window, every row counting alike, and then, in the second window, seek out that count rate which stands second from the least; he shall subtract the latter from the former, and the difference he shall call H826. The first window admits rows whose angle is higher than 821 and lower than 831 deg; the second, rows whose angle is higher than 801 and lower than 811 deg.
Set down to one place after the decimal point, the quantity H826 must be 26.7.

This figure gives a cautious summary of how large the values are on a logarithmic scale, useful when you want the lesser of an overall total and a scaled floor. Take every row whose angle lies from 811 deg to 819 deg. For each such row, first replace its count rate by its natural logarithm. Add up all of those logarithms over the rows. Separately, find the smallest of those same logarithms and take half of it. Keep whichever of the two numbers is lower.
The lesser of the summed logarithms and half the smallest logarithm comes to 1.71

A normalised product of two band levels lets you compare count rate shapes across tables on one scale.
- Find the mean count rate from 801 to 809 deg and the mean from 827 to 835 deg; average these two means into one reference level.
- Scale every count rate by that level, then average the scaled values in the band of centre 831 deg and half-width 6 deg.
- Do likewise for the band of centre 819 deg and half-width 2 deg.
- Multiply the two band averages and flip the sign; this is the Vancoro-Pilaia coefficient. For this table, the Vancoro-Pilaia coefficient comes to -1.03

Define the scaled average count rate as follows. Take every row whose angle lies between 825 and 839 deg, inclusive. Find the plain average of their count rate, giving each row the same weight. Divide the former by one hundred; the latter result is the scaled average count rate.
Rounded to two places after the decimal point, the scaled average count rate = 0.69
